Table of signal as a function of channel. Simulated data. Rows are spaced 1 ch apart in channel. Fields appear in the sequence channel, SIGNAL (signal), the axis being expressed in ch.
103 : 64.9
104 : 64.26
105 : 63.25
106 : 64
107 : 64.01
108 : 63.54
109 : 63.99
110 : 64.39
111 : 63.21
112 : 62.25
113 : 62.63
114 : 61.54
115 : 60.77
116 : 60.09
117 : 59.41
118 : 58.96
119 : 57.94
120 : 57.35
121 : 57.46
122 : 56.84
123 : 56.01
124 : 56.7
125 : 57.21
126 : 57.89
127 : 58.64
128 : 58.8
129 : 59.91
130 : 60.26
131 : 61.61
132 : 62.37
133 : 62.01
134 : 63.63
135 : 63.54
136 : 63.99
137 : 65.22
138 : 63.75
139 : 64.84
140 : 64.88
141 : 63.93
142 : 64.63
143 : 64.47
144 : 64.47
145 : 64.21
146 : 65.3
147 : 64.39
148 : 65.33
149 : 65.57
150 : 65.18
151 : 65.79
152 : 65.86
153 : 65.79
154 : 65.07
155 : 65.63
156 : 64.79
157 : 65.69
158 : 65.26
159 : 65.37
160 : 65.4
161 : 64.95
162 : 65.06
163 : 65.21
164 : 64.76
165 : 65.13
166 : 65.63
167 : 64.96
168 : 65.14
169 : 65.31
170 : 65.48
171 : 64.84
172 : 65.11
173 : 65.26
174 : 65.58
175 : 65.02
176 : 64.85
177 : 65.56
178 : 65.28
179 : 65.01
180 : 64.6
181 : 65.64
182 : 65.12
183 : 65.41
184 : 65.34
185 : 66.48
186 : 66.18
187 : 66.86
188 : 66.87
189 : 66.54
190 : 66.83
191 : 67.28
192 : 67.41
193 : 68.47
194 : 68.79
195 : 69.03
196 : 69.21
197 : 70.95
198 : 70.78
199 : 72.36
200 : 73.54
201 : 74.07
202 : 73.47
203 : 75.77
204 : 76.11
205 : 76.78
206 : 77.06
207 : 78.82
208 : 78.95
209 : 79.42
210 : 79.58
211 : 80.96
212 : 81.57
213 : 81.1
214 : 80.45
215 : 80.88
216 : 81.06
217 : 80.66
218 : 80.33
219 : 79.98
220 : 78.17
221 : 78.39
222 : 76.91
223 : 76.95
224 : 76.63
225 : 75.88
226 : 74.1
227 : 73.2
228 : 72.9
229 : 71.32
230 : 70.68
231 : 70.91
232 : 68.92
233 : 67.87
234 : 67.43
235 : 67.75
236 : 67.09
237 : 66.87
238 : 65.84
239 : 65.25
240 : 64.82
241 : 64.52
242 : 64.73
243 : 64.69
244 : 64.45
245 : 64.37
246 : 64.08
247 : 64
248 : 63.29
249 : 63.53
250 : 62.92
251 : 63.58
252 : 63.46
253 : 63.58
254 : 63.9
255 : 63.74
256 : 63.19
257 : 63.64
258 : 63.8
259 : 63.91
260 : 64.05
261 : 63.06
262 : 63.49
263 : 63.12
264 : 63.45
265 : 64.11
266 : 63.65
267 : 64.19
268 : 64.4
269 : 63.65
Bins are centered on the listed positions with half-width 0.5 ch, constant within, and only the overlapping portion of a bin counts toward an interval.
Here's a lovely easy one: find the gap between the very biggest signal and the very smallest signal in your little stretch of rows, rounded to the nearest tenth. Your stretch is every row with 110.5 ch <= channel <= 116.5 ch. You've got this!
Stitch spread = 3.1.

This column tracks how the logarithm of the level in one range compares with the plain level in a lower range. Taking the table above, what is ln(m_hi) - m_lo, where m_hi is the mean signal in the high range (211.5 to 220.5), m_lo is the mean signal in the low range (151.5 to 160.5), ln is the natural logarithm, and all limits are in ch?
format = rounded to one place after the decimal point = -61.0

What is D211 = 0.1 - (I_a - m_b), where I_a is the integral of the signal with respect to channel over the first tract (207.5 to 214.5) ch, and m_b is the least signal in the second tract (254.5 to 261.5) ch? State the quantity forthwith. -499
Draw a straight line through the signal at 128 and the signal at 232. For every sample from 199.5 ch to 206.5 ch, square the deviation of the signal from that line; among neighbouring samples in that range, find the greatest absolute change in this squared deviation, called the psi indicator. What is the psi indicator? 38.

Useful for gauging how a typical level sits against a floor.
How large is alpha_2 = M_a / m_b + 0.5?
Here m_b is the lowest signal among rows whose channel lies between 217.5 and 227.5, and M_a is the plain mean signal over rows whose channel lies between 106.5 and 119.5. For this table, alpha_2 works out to 1.34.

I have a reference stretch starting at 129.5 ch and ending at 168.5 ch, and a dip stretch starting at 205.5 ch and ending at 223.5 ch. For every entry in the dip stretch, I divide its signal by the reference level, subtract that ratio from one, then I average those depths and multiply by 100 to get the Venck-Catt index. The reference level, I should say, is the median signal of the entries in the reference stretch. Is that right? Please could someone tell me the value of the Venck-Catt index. -22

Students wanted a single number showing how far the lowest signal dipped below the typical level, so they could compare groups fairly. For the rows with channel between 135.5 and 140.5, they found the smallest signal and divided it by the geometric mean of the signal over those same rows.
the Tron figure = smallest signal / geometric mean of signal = 0.988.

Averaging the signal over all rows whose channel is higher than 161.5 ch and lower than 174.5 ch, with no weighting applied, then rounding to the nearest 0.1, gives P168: 65.2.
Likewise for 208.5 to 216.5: 80.6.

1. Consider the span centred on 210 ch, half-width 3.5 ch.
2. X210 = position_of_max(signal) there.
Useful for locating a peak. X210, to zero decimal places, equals 212 ch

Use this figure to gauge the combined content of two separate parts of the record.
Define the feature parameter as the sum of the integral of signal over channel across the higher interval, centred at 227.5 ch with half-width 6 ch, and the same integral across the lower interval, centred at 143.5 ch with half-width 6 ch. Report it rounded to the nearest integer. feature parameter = 1652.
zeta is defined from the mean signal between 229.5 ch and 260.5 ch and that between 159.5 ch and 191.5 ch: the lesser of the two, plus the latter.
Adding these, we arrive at 130.7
